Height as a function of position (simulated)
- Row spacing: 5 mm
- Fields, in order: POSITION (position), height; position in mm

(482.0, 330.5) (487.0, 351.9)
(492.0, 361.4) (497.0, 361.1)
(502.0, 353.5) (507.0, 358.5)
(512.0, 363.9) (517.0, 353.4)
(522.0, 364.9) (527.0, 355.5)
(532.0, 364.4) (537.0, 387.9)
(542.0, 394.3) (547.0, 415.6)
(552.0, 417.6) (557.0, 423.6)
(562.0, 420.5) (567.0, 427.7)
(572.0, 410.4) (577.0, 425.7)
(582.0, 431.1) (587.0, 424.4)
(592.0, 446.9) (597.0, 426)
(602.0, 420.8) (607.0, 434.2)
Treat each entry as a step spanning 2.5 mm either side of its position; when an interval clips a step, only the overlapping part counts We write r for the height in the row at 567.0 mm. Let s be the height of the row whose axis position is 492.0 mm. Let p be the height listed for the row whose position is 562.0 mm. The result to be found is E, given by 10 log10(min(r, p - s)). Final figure 17.7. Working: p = 420.5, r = 427.7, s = 361.4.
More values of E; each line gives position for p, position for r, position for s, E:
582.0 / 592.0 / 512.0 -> 18.3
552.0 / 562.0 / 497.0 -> 17.5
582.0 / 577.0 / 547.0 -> 11.9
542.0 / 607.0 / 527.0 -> 15.9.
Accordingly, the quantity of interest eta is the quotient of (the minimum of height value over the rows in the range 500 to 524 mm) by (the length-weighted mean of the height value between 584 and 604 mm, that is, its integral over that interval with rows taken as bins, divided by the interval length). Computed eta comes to 0.82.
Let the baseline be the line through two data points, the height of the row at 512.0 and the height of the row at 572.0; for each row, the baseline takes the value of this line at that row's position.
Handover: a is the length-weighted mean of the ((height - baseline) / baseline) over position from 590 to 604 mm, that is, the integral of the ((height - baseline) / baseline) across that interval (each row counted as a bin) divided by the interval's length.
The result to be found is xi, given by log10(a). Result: -2.50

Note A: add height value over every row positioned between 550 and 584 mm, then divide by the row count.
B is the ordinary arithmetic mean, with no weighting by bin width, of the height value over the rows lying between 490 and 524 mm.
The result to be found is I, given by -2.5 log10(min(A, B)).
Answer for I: -6.39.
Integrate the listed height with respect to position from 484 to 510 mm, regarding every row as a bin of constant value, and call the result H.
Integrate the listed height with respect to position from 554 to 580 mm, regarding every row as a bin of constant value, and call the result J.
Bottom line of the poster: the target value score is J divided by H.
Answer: 1.18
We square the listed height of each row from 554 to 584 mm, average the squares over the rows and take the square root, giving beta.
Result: 423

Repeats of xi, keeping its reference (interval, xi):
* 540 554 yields -1.33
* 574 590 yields -1.67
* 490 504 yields -1.73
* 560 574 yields -1.48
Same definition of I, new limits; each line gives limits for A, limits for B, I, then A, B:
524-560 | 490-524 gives -6.39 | 394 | 360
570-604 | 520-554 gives -6.47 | 426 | 386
